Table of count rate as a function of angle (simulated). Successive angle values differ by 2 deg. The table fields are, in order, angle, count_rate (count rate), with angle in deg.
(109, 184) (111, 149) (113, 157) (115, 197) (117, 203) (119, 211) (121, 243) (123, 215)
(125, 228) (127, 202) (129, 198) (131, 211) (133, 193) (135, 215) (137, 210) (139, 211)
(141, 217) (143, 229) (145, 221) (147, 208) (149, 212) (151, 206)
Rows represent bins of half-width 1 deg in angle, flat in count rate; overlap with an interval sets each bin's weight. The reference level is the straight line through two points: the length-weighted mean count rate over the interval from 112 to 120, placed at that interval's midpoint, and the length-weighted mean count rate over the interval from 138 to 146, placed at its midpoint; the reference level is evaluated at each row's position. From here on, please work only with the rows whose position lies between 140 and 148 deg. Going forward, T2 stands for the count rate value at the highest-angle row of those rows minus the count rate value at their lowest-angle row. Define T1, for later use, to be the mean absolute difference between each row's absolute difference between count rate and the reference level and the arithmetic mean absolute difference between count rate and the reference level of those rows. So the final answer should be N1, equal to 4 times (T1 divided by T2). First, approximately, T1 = 5.5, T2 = -9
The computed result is -2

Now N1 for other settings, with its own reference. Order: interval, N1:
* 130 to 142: 3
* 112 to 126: 1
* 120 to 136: -2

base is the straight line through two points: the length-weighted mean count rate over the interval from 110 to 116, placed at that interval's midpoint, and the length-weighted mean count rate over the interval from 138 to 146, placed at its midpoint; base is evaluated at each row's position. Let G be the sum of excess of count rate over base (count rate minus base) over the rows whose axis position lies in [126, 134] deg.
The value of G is 12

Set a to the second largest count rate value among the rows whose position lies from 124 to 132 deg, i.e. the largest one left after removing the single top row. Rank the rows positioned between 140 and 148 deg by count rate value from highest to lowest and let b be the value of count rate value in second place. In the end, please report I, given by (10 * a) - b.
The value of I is 1889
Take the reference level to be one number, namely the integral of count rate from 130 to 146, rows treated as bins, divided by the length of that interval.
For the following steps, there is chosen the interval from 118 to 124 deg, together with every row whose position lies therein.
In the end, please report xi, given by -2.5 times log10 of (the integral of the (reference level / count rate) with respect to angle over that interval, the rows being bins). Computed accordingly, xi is -1.90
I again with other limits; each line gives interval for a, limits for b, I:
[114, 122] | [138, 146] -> 1889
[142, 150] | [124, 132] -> 1999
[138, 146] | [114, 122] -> 1999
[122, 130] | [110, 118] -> 1953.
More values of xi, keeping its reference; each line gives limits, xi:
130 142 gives -2.72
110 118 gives -2.48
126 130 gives -1.58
